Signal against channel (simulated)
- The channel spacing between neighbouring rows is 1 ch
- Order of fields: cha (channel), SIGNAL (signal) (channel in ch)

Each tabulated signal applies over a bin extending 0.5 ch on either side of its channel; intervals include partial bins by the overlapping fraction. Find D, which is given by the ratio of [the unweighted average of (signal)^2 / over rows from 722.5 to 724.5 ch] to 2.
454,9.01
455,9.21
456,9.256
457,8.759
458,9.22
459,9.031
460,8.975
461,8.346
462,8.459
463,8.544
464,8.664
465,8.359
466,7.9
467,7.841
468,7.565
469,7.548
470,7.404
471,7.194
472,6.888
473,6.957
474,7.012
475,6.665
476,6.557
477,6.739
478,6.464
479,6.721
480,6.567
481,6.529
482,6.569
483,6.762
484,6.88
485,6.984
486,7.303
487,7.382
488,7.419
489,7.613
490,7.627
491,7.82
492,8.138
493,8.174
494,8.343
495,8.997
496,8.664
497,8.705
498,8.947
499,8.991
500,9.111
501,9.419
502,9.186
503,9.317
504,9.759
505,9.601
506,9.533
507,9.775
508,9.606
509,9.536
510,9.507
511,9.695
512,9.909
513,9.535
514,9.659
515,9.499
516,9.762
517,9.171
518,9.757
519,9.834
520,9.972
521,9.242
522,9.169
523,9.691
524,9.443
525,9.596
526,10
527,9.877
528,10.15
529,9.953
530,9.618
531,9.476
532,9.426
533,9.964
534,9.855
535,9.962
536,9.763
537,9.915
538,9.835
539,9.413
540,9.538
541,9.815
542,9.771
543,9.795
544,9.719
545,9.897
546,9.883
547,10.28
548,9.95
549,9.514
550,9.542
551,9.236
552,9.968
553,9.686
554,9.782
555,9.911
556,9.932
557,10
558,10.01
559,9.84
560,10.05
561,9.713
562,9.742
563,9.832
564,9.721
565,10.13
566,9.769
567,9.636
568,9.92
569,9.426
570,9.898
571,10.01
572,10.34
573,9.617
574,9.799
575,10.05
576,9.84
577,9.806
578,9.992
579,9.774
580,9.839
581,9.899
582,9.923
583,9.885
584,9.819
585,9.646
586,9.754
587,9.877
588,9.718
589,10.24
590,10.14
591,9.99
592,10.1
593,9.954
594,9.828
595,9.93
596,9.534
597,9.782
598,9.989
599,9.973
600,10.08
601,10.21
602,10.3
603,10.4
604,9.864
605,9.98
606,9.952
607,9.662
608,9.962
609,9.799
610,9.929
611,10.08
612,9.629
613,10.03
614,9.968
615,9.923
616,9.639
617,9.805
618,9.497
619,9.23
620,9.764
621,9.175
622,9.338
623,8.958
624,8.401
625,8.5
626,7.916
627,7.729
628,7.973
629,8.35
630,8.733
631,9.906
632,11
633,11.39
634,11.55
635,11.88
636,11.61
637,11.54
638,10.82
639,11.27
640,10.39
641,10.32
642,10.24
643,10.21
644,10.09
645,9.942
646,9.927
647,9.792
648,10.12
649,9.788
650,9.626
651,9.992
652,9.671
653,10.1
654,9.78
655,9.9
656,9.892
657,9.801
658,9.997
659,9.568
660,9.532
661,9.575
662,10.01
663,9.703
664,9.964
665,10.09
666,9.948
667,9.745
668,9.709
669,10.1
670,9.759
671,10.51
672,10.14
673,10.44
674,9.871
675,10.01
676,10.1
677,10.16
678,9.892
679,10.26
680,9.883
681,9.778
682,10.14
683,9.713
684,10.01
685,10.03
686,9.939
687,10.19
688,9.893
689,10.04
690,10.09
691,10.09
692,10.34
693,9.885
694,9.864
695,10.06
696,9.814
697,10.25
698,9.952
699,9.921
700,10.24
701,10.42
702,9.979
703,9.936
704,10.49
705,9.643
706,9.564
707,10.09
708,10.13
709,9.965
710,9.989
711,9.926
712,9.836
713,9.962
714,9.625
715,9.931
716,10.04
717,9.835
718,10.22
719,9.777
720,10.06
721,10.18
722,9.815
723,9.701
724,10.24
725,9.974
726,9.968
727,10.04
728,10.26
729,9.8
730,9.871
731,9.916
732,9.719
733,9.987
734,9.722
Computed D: 49.7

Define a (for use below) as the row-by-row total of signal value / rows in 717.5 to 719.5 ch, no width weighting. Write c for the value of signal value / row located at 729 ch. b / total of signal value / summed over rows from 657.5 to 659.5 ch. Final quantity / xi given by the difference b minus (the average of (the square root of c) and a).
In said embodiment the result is 8.0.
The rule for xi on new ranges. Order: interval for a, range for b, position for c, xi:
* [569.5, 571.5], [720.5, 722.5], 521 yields 8.5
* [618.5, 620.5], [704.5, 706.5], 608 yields 8.1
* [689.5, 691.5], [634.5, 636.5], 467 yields 12.0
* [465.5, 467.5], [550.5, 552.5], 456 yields 9.8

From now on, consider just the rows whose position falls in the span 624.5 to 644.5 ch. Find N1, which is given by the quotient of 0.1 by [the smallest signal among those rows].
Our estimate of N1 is 0.0129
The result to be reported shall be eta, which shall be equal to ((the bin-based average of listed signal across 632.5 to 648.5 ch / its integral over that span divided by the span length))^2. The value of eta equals 114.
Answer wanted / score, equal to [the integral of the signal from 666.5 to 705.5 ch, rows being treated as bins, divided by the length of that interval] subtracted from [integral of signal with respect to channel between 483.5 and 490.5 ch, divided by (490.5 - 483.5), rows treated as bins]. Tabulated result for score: -2.72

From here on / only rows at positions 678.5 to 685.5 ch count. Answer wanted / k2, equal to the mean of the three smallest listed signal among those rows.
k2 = 9.8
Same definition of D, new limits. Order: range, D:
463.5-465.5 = 36.2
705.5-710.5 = 49.5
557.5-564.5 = 48.5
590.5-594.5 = 49.7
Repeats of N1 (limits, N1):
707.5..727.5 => 0.0104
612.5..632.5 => 0.0129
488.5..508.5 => 0.0131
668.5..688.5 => 0.0103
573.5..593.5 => 0.0104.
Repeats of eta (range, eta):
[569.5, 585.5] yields 98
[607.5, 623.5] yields 94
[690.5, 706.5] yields 101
